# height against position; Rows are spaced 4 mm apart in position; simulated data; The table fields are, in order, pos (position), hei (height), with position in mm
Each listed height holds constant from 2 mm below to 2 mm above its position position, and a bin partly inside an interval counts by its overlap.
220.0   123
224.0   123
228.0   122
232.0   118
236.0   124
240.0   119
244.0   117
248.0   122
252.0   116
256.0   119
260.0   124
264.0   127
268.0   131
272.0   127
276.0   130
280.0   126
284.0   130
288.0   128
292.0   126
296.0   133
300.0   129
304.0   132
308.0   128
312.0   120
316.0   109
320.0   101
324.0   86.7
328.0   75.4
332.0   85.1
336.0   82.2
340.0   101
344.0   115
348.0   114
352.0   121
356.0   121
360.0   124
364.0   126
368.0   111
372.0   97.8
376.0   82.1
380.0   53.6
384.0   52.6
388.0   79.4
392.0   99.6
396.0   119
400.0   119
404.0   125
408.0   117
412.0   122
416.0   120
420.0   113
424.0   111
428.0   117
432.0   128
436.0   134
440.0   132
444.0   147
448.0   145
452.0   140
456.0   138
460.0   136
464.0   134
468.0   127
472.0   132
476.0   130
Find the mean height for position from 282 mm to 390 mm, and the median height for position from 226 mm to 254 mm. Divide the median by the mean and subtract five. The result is -3.88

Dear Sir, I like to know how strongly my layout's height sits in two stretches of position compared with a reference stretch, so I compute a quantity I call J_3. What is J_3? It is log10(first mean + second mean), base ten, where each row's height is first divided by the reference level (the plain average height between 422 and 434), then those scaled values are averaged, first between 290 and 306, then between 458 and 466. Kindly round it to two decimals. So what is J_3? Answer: 0.35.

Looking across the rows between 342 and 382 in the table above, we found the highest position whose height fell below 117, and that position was 380.0 mm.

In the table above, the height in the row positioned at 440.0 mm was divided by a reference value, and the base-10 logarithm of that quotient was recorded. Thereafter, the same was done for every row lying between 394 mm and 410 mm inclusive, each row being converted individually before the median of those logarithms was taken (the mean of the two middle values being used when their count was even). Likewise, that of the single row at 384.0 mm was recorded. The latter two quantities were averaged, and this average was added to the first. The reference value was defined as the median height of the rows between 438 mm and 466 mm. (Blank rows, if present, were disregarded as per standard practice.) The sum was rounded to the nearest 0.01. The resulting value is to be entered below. -0.26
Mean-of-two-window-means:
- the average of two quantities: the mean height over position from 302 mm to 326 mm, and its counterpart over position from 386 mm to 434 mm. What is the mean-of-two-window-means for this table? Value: 113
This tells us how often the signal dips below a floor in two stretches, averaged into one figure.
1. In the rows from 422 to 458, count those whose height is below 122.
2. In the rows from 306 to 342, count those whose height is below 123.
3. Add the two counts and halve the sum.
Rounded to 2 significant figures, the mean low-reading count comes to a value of 5.0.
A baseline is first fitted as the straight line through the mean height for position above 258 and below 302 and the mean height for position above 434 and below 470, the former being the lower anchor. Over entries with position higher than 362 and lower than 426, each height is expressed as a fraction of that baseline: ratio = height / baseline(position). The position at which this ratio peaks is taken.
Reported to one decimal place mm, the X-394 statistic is 364.0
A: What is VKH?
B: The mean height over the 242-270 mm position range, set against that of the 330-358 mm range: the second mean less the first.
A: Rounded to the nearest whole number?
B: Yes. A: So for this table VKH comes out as -17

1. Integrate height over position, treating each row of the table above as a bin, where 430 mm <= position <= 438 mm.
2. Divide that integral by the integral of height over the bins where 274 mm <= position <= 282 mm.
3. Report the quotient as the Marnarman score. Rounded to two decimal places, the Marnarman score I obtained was 1.02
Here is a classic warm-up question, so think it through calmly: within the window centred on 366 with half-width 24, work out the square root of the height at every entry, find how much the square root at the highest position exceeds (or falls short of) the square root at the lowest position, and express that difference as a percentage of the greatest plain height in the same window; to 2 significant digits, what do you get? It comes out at -1.4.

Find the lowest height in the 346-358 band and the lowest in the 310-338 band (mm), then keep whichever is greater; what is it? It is 114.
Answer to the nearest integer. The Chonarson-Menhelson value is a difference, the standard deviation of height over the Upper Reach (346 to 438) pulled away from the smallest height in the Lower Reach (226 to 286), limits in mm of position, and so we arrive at 94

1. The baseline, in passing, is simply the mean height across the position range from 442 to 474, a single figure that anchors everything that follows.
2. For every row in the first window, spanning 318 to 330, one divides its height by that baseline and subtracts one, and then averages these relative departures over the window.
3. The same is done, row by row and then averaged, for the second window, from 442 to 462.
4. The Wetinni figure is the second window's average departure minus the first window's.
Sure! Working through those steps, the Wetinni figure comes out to 0.4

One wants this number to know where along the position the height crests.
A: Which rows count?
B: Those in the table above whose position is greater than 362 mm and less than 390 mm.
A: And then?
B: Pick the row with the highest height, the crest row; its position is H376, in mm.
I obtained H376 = 364.0 mm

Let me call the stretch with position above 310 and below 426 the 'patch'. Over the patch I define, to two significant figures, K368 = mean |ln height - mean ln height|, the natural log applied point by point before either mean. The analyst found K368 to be 0.18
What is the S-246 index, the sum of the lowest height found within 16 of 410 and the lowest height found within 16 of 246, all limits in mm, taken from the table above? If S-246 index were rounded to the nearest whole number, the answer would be 227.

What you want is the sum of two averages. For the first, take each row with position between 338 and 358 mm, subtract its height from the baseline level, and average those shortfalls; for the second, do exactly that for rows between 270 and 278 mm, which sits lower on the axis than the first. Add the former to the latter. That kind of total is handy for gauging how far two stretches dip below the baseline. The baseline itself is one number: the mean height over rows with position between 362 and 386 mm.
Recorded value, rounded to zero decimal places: -69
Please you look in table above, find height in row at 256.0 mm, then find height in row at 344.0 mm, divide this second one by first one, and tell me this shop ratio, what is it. 0.97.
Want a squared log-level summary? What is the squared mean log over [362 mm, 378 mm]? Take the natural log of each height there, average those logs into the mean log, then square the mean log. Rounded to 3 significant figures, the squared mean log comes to 21.5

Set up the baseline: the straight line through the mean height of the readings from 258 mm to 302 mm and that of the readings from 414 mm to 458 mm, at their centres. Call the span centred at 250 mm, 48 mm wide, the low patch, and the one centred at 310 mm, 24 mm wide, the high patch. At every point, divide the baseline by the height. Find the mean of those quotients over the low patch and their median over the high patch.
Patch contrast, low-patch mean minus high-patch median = 0.01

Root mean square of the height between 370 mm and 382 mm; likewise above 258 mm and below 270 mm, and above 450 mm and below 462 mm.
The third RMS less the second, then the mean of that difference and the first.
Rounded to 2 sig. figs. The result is 45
